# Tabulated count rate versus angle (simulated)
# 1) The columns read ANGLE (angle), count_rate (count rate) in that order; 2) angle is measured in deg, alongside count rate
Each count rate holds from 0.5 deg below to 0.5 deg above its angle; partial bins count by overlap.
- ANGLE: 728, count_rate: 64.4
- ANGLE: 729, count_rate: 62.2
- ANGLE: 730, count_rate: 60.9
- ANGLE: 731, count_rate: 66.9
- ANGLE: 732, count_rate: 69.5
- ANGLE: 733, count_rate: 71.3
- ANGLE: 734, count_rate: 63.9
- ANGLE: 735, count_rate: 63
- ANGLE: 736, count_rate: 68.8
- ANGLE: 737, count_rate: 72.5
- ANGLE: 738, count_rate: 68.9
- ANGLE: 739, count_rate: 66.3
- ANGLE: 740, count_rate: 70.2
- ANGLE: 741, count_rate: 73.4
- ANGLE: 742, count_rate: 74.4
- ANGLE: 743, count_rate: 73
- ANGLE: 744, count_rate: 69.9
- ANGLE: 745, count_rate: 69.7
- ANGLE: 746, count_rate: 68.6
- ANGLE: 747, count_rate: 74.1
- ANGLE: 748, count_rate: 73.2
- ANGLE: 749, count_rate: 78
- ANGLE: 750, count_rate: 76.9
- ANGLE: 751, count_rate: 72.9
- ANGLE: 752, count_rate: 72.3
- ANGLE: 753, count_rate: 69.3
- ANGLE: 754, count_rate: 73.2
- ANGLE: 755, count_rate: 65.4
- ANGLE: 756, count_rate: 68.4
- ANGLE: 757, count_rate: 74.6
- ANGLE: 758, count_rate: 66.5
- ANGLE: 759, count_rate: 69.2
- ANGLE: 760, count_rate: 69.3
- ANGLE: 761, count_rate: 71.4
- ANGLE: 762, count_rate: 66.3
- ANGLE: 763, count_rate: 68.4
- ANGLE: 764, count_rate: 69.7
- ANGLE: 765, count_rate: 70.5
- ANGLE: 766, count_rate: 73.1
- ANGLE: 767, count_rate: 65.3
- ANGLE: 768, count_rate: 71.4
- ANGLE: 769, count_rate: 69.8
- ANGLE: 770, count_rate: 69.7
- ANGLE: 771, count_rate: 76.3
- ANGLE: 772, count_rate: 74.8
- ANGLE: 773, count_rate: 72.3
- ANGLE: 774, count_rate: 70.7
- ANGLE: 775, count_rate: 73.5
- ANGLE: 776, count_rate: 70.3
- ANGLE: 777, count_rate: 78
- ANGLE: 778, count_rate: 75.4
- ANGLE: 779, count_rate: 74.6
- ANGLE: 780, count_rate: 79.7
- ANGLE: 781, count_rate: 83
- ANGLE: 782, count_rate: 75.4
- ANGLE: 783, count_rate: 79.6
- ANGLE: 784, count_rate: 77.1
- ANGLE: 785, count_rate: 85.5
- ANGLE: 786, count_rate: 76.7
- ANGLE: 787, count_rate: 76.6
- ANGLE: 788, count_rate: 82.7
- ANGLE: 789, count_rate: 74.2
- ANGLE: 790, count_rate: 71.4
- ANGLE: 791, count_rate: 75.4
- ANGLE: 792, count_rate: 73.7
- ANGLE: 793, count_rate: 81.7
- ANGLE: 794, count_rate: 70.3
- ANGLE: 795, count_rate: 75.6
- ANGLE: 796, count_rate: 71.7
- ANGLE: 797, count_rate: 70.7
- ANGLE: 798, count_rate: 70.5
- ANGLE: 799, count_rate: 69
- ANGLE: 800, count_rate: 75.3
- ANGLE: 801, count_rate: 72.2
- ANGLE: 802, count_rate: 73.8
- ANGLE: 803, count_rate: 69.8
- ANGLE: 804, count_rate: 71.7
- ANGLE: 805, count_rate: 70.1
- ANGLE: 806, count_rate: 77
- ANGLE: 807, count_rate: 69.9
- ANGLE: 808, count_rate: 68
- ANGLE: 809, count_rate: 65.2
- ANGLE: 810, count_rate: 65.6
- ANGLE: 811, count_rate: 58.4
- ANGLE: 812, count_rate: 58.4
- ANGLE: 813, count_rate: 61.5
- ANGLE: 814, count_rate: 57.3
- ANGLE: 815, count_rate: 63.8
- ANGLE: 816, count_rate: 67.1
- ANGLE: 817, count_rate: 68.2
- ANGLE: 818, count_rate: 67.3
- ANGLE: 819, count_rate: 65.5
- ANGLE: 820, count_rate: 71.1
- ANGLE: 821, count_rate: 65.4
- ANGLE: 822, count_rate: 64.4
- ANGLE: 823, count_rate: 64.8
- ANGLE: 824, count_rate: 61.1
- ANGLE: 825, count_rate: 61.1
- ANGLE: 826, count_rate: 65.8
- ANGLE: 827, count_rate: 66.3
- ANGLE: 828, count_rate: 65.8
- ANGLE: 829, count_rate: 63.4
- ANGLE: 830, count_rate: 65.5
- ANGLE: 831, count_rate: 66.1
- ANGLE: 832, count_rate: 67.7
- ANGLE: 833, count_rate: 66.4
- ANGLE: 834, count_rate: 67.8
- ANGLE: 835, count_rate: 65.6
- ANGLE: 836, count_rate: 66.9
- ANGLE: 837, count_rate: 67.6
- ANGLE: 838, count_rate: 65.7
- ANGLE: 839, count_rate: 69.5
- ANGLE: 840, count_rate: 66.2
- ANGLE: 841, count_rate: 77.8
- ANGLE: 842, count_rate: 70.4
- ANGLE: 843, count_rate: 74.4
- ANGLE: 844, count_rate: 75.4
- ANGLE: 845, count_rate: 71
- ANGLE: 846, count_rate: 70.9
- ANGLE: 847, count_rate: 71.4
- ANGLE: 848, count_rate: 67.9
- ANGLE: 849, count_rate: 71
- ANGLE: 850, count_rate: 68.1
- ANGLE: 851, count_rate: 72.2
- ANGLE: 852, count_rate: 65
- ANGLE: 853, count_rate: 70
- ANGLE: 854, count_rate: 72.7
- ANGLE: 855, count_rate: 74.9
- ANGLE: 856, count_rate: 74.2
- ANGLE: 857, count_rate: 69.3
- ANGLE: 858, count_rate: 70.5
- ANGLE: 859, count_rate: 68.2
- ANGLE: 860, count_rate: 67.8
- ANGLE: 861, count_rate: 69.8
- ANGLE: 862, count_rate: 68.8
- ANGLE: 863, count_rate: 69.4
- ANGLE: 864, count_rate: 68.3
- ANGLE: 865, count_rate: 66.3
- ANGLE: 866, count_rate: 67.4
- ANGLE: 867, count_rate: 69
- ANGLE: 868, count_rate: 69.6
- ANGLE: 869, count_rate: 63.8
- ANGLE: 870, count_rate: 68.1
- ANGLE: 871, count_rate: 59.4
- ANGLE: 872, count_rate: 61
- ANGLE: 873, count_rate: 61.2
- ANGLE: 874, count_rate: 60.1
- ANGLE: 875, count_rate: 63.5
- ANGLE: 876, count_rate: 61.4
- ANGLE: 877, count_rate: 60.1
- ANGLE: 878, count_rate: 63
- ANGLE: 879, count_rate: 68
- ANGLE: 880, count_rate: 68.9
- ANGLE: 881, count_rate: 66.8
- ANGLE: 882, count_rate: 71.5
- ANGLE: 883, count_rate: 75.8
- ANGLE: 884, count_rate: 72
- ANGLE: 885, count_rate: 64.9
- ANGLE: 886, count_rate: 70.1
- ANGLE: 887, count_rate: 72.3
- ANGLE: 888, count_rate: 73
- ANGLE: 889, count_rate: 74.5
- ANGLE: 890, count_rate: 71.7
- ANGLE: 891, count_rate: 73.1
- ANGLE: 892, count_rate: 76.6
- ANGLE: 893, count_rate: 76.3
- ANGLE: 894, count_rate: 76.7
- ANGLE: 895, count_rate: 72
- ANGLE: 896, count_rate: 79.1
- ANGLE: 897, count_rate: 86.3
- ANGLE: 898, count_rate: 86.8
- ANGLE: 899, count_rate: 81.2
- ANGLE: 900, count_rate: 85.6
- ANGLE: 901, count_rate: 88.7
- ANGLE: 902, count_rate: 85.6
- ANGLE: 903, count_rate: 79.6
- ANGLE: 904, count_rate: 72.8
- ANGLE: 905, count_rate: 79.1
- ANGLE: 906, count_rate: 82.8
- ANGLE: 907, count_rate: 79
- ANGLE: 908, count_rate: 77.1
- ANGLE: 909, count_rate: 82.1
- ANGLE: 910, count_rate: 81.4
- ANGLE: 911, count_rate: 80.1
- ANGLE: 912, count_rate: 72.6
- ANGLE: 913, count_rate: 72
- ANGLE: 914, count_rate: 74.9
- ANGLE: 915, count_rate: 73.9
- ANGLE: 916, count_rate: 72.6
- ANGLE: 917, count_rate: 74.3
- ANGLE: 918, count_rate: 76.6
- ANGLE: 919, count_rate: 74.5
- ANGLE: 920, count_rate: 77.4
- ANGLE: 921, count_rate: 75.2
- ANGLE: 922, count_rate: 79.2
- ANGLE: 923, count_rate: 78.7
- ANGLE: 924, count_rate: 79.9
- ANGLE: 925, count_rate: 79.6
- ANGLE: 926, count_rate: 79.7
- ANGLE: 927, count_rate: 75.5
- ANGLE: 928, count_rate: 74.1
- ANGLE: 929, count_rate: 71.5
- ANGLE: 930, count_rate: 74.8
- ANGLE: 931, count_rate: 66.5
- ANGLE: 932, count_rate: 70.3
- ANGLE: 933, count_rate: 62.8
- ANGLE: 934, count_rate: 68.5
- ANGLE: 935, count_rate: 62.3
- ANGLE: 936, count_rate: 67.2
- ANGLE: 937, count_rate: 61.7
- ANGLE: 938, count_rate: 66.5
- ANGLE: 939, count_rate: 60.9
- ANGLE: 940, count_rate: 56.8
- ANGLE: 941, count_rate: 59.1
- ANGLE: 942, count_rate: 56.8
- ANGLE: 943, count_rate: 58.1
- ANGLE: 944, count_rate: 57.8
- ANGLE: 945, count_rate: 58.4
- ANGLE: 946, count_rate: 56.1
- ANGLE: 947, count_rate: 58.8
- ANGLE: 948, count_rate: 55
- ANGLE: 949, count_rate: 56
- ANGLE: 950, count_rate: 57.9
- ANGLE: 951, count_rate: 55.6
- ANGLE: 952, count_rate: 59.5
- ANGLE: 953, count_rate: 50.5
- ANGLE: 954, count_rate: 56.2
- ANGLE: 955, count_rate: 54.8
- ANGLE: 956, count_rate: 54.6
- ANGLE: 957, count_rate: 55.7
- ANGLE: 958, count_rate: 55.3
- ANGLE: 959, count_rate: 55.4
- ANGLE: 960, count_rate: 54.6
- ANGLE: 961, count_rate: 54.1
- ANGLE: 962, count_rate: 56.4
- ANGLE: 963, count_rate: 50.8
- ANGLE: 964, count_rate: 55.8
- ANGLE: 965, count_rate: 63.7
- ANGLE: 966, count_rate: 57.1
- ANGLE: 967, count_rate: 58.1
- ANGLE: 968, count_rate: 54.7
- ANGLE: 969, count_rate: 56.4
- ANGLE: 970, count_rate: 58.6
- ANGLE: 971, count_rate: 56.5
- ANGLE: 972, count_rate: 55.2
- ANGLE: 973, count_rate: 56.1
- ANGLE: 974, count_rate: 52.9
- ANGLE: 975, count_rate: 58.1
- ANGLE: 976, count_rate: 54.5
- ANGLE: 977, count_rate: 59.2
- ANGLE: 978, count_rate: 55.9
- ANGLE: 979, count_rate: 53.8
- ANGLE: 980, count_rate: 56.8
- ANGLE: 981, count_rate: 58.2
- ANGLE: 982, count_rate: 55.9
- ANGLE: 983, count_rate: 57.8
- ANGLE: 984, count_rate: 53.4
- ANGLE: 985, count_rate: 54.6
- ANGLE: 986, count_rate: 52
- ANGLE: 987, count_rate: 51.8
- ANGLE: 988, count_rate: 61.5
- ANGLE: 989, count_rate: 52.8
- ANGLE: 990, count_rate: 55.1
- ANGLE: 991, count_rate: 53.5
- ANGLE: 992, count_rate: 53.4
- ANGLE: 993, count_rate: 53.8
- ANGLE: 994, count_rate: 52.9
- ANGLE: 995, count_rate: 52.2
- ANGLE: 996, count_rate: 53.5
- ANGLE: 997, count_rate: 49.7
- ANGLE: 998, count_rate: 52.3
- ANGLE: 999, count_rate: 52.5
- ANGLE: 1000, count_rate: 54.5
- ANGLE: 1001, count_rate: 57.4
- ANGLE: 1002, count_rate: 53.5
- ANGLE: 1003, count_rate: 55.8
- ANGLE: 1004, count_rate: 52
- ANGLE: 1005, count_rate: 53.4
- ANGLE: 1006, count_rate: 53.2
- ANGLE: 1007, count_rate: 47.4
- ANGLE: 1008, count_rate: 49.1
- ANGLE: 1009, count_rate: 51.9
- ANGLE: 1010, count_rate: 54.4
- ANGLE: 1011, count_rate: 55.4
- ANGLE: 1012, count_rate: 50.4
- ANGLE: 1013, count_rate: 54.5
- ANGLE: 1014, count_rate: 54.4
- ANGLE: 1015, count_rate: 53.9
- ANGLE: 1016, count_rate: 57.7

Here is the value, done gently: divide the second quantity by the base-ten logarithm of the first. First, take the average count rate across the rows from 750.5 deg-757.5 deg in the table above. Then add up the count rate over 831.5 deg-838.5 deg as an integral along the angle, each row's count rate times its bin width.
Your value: 253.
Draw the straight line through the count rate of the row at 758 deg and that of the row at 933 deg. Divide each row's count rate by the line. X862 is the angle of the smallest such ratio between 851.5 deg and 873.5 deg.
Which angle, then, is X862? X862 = 871 deg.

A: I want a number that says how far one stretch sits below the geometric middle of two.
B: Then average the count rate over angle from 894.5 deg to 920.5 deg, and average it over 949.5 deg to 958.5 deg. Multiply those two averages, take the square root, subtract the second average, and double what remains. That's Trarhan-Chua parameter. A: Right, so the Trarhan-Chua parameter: 21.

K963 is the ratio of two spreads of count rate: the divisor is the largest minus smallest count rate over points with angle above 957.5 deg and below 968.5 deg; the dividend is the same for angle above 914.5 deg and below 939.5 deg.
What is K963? 1.5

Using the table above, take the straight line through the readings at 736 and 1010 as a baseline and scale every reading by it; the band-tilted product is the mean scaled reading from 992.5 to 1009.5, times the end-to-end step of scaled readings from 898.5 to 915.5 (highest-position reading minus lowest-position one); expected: -0.10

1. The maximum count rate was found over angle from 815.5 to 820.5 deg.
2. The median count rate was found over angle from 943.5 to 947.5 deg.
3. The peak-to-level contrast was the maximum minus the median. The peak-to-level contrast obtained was 13.0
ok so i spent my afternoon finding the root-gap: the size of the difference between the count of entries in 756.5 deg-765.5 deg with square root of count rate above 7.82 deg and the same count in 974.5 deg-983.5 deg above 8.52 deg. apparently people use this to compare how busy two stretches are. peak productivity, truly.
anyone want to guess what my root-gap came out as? 9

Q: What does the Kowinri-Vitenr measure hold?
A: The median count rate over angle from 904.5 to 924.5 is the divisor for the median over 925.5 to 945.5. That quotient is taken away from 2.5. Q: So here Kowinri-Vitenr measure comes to 1.66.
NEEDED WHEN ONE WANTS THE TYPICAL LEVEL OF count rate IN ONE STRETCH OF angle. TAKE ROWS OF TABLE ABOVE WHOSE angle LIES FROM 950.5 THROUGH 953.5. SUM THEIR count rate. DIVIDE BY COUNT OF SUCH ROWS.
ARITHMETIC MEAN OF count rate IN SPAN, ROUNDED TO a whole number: 55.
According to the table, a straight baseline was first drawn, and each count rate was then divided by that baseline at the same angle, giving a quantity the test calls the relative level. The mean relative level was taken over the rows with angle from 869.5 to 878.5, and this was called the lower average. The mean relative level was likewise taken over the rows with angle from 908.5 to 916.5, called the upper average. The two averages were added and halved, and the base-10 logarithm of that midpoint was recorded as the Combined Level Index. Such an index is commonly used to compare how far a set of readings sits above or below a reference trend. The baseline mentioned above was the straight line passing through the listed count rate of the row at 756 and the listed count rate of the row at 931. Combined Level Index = 0.014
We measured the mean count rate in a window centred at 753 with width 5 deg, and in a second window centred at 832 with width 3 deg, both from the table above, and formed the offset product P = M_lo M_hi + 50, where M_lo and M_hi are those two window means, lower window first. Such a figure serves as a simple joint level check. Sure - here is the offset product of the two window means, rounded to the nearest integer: 4763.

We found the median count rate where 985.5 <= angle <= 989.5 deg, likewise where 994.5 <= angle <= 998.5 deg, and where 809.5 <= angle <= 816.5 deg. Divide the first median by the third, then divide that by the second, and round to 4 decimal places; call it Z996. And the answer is 0.0163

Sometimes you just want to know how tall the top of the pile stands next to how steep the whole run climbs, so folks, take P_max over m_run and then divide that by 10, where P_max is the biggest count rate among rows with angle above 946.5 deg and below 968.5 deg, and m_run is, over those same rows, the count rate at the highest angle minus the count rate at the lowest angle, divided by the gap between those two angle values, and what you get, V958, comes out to -33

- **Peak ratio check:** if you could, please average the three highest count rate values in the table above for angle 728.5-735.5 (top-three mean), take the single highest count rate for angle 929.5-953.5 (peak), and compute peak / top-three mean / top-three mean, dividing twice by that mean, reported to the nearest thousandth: 0.016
